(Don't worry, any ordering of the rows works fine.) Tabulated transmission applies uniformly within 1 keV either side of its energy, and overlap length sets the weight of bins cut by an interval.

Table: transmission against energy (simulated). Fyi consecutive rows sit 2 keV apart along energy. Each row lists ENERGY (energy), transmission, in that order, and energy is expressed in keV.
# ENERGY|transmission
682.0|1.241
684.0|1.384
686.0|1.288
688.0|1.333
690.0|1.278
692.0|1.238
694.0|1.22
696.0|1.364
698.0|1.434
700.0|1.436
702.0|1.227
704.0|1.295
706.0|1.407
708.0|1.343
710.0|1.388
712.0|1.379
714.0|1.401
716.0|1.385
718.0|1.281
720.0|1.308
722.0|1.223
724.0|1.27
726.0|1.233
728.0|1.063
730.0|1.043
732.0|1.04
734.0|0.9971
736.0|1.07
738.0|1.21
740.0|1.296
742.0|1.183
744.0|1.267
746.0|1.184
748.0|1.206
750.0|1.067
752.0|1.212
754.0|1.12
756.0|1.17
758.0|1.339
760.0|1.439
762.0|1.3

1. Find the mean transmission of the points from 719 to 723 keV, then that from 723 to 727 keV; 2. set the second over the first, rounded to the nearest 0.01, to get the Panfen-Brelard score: 0.99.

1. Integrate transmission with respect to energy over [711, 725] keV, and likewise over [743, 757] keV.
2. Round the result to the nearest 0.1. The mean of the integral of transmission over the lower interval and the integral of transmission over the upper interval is 17.5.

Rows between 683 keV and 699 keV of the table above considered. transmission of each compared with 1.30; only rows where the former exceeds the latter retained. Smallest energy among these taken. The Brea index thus 684.0 keV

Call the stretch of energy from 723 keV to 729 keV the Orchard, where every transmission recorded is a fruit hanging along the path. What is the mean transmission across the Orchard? 1.189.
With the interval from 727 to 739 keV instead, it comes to 1.071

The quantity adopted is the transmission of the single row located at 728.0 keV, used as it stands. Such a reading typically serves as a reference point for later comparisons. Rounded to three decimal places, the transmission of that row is 1.063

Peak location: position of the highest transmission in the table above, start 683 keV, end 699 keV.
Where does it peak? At 698.0 keV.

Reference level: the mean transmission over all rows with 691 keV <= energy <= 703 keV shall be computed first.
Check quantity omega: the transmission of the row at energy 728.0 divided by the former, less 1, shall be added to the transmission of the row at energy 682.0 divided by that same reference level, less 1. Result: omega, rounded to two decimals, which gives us -0.25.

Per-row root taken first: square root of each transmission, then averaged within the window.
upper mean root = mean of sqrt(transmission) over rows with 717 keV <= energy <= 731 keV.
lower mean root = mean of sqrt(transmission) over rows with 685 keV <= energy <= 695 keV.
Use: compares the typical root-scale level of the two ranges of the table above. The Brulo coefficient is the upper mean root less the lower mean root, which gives -0.032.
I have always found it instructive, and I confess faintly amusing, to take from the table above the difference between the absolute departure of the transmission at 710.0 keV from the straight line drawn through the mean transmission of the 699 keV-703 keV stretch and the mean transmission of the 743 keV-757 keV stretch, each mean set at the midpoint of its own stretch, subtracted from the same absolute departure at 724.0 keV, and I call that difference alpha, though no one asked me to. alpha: -0.07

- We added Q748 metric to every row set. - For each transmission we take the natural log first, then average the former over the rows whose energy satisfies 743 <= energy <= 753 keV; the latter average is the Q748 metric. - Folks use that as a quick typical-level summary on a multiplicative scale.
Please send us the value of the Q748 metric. 0.17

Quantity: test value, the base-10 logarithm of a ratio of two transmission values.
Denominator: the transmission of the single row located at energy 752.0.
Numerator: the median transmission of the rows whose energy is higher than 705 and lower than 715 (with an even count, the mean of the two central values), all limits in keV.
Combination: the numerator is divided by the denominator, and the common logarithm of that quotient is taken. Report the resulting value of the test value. 0.059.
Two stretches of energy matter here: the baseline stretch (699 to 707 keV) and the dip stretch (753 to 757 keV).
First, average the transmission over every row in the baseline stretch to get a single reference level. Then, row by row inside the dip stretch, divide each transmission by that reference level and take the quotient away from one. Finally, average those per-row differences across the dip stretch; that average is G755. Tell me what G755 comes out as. 0.15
